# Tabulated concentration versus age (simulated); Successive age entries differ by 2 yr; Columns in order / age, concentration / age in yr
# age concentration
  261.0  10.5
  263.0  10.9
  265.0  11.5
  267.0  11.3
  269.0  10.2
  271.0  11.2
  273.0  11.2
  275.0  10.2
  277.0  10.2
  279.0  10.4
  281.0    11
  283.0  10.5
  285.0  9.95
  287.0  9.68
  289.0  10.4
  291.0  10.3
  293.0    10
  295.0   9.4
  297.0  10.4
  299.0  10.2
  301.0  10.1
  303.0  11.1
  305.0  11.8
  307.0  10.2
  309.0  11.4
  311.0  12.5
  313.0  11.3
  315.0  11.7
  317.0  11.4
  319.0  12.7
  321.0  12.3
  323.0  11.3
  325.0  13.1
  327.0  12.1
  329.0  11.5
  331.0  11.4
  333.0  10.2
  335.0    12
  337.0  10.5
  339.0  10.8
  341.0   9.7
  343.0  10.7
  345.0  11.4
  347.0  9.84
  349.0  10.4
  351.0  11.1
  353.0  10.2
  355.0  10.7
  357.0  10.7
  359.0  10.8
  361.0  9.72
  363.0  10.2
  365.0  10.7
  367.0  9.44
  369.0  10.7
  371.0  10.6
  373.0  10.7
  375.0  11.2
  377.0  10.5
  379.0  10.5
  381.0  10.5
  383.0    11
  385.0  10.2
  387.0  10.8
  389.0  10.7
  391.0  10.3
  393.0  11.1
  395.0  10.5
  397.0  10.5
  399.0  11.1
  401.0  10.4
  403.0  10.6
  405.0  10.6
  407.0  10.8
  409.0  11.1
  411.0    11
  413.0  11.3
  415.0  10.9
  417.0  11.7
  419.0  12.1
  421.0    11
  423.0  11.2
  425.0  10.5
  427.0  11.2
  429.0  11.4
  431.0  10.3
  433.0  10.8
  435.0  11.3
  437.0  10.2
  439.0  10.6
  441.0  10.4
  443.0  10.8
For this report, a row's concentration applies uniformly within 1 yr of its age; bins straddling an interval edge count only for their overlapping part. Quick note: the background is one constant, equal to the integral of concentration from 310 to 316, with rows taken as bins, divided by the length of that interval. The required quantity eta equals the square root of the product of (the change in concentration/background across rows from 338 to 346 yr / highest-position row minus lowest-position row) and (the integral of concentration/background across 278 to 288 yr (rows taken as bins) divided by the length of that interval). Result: 0.210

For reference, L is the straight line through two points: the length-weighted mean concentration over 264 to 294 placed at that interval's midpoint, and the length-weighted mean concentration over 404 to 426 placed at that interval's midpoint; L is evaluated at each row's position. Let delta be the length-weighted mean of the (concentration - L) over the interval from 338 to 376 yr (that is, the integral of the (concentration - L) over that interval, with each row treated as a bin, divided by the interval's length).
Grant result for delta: -0.4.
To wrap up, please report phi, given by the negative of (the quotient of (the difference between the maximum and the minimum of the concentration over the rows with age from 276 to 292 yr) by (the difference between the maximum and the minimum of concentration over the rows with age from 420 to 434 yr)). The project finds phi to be -1.2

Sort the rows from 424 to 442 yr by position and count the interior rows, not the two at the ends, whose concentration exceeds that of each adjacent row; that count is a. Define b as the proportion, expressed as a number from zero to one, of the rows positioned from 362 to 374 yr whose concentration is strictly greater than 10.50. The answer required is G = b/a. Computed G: 0.22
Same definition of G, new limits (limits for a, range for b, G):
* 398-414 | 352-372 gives 0.60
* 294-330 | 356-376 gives 0.12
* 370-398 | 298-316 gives 0.17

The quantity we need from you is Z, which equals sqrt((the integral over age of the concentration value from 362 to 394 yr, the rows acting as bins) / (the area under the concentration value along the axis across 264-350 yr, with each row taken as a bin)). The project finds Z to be 0.6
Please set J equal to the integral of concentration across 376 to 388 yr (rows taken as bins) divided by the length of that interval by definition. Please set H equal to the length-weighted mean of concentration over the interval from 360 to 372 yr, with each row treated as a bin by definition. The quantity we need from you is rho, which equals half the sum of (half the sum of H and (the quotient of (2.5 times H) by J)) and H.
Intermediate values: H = 10.2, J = 10.6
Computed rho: 8.27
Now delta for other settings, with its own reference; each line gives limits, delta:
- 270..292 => -0.1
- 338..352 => -0.3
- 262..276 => 0.4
